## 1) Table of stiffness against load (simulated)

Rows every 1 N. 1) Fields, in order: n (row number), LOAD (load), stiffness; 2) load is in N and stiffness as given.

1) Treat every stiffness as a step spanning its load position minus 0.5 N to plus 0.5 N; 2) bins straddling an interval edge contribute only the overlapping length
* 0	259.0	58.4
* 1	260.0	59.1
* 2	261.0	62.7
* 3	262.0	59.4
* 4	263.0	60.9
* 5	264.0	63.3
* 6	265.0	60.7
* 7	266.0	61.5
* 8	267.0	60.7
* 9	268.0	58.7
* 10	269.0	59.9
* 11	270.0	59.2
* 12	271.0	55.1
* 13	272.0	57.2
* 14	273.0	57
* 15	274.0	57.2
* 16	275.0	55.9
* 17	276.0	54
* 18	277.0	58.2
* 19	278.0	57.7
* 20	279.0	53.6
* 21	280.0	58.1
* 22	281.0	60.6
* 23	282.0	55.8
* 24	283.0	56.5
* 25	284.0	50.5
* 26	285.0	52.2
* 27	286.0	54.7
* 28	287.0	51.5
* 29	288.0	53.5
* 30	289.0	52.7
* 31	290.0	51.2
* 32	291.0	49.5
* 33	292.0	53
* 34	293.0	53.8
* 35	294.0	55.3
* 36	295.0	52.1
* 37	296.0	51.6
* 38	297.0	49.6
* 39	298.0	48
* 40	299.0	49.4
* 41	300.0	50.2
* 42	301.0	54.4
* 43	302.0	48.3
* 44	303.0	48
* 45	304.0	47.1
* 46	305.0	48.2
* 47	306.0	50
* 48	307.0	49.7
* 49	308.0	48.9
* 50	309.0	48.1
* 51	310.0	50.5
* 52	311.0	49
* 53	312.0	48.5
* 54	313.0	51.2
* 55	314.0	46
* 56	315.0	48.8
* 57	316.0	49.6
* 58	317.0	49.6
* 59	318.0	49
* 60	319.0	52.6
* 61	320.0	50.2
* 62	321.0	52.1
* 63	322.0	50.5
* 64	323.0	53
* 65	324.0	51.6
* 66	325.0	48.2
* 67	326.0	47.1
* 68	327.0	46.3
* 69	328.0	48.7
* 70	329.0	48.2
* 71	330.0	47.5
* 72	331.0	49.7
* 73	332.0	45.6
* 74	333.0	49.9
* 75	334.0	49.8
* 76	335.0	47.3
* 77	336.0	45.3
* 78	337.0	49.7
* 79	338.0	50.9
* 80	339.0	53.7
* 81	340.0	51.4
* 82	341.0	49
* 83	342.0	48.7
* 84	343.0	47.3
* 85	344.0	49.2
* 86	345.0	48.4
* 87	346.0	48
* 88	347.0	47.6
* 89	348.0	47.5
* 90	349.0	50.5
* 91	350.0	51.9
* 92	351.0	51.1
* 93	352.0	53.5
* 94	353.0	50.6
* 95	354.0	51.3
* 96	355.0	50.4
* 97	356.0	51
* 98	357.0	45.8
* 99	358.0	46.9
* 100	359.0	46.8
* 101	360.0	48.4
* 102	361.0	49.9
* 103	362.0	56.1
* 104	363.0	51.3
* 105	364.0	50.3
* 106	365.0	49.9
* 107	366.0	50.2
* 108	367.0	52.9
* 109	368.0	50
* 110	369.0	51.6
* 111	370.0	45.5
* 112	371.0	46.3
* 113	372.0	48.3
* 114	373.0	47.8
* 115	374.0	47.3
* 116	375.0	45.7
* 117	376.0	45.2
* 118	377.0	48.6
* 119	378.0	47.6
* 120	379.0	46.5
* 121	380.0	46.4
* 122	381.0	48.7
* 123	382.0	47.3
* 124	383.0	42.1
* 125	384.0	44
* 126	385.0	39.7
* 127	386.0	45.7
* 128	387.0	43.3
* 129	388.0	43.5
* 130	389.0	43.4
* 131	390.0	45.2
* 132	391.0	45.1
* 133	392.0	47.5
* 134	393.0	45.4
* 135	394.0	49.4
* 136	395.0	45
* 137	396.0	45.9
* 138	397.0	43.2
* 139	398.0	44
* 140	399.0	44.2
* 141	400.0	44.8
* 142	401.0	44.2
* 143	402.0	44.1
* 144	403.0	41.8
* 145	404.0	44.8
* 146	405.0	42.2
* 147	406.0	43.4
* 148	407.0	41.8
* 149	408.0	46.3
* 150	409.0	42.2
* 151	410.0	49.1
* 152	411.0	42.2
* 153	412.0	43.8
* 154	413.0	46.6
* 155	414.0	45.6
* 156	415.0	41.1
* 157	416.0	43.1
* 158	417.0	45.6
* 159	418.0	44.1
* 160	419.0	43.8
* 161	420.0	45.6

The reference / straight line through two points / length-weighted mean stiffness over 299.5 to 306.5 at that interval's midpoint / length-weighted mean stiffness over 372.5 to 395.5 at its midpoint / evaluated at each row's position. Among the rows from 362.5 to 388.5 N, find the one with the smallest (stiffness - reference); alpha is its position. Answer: 385.0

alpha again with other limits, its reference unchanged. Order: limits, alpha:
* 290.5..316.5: 314.0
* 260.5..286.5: 284.0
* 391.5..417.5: 415.0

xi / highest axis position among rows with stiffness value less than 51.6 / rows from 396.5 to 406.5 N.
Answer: 406.0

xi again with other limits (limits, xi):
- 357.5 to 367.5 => 366.0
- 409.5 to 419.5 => 419.0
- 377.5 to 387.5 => 387.0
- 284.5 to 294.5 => 291.0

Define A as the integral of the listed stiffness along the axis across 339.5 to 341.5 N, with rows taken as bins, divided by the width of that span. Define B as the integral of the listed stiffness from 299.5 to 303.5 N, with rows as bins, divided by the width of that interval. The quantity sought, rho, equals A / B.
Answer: 1.00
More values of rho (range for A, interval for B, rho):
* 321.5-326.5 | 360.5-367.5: 0.97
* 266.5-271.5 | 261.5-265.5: 0.96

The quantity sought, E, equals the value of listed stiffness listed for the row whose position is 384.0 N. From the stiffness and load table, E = 44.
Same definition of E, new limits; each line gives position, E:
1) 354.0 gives 51.3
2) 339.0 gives 53.7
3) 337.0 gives 49.7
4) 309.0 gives 48.1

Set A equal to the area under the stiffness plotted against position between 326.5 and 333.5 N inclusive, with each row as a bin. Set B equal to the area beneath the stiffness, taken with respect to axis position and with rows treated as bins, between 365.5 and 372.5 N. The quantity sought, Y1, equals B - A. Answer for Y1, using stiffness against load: 9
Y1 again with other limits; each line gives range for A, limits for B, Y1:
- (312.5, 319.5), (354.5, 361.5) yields -8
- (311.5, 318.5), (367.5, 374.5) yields -6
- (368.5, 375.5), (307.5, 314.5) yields 10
